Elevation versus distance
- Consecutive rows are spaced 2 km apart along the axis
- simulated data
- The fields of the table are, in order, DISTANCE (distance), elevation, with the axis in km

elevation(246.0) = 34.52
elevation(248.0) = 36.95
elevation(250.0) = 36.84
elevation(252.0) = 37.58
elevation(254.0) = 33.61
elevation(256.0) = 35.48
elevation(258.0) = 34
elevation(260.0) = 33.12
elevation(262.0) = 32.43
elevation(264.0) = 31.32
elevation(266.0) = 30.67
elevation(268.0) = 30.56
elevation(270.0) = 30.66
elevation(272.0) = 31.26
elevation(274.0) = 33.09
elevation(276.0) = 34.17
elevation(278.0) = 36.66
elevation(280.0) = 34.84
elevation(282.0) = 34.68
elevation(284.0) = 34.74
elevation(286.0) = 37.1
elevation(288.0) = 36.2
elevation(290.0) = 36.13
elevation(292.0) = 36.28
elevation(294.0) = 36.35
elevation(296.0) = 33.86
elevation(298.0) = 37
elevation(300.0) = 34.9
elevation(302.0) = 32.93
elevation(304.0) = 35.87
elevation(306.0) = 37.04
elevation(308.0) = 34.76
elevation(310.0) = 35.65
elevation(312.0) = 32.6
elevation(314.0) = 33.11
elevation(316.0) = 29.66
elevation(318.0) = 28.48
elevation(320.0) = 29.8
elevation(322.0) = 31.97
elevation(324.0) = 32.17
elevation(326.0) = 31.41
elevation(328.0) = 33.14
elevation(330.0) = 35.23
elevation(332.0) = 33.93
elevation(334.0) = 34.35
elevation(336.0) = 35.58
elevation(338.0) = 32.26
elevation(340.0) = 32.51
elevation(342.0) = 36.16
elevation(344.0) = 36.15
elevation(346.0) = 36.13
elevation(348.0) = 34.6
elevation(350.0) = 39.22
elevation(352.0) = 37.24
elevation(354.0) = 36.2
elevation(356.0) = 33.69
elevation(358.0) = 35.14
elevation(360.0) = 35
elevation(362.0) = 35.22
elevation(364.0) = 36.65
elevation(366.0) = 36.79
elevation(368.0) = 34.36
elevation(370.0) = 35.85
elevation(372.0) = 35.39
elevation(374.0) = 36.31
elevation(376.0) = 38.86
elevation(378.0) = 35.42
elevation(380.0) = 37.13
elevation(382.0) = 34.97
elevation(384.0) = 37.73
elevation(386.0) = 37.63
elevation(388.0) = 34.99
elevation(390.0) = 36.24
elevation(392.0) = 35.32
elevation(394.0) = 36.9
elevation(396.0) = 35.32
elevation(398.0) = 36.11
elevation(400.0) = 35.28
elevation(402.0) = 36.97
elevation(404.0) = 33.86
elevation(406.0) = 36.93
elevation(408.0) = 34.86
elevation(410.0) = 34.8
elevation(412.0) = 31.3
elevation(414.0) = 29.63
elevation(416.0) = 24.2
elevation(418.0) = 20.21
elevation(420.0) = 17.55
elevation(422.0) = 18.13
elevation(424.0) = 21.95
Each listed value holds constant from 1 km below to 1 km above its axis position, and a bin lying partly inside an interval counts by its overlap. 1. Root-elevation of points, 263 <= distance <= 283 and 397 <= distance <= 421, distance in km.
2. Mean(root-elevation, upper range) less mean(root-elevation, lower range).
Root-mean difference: -0.19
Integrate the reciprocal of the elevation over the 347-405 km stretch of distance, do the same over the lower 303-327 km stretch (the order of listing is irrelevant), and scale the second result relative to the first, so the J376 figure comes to 0.5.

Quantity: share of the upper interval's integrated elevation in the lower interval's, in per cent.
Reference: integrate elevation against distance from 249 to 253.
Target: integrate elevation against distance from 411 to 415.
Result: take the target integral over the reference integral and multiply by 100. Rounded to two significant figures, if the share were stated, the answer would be 82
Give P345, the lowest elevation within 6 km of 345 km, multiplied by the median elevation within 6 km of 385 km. 1193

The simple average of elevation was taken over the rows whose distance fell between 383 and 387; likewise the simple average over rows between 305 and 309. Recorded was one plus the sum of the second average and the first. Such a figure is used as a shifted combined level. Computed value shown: 74.6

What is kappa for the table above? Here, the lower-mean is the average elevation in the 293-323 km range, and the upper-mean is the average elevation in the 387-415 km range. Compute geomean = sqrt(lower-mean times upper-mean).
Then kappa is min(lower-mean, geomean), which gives 33.6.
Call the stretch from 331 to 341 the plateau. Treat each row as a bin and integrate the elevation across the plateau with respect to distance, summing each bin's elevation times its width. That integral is 337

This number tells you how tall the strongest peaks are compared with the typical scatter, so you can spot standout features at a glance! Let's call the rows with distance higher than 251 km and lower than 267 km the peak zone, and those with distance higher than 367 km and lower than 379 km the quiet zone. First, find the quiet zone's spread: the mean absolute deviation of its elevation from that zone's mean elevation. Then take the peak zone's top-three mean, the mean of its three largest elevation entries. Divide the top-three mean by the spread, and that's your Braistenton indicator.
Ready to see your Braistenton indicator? 34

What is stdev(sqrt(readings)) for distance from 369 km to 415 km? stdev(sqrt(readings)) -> 0.17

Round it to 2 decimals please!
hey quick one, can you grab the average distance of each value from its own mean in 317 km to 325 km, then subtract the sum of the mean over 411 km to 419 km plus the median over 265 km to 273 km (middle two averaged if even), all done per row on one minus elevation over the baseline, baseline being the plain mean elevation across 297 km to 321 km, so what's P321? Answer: -0.25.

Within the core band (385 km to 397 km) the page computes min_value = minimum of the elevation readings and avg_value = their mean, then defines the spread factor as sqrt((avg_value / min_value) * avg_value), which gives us 6.10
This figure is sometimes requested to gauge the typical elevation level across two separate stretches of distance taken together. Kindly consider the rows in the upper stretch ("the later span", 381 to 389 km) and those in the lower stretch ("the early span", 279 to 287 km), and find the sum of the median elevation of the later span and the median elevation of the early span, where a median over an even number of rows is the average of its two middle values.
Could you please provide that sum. 71.1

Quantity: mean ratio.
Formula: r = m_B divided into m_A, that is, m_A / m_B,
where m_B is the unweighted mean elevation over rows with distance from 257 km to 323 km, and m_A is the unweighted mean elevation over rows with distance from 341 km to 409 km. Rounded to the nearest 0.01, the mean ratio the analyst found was 1.07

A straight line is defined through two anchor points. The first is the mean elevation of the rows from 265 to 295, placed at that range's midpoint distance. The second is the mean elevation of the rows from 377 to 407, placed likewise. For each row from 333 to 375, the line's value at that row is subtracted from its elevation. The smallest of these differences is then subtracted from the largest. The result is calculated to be 6.8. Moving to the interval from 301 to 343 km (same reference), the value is 8.8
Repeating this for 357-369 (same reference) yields 2.5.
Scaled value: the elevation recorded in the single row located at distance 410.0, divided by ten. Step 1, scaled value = 3.48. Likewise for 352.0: 3.72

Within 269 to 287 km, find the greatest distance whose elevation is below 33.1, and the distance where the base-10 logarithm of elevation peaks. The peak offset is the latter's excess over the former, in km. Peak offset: 12 km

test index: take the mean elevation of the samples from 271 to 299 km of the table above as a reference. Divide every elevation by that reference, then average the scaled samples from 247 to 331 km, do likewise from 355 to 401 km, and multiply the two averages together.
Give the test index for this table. 0.99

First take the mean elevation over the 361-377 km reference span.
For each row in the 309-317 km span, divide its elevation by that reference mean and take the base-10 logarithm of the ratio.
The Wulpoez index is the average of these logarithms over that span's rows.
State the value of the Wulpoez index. -0.044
